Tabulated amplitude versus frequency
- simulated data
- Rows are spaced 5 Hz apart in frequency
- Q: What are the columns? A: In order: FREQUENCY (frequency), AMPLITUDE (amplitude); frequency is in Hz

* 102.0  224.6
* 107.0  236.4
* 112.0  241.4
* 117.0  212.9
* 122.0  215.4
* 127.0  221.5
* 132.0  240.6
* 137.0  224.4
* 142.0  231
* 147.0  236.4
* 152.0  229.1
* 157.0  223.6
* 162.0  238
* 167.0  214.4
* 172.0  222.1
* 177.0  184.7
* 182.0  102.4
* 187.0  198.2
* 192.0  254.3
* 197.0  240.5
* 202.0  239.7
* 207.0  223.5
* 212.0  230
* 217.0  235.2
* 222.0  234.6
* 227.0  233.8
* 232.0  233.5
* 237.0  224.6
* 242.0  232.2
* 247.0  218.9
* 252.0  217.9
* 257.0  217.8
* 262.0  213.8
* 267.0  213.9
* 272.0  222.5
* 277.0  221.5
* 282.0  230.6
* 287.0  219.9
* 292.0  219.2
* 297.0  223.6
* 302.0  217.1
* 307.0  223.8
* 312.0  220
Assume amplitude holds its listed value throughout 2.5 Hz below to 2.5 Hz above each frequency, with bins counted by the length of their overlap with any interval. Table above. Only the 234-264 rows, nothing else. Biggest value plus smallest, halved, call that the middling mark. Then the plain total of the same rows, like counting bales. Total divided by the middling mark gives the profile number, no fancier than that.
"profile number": 5.9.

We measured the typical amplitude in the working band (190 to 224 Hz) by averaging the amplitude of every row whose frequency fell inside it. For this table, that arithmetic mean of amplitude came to 237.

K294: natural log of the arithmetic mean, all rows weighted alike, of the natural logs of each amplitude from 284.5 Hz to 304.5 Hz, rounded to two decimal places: 1.69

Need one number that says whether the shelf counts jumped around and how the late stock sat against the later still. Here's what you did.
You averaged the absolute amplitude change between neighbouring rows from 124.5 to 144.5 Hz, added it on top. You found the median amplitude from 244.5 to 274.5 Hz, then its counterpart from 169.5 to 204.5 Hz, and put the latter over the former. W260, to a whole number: 15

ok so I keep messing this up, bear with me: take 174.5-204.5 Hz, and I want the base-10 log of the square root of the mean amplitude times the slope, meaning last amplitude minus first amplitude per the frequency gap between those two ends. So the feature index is 1.33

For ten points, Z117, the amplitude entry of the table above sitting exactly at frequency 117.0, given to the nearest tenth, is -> 212.9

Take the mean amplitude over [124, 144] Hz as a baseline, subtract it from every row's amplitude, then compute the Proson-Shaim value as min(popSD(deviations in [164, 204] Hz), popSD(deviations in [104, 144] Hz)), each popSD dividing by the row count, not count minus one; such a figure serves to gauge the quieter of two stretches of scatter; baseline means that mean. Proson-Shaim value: 10.4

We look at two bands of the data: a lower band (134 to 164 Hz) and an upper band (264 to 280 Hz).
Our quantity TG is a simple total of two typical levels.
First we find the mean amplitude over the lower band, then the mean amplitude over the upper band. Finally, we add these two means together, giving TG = 450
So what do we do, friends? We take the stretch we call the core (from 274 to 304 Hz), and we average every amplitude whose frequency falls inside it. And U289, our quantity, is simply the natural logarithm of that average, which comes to 5.40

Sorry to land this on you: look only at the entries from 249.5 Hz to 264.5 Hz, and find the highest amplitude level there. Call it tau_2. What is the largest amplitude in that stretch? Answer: 217.9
